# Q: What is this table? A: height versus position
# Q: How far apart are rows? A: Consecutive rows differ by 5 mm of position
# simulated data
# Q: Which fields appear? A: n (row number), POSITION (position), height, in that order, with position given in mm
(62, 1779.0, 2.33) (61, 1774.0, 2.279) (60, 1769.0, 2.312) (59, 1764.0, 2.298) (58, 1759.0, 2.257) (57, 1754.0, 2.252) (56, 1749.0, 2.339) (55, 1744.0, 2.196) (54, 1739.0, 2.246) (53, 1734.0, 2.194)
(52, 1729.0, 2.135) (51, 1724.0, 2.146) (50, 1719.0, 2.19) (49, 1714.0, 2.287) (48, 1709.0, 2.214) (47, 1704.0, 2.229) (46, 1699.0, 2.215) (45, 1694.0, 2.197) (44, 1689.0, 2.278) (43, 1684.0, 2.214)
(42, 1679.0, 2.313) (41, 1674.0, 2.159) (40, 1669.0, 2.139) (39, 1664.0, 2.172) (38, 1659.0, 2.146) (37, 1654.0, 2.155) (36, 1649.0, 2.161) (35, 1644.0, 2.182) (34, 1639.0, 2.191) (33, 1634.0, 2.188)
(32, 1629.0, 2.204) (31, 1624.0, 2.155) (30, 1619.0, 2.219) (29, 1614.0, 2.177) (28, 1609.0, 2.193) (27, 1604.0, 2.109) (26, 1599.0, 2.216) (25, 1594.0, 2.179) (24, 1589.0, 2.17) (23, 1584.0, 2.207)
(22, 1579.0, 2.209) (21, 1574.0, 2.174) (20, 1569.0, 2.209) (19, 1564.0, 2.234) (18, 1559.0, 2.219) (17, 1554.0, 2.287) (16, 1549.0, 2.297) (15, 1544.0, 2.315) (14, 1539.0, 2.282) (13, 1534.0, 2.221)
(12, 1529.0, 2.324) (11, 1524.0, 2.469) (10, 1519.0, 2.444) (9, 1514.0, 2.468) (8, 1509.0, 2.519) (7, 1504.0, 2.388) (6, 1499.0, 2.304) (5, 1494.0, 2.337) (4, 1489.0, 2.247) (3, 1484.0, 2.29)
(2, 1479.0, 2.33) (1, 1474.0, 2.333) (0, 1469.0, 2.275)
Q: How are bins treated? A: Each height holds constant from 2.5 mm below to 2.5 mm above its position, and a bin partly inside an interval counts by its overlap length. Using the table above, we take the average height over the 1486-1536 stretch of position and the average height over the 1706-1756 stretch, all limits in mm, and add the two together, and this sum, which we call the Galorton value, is 4.59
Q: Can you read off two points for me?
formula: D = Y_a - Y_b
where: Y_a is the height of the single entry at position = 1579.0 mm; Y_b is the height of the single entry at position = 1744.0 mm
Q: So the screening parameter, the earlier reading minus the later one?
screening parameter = 0.013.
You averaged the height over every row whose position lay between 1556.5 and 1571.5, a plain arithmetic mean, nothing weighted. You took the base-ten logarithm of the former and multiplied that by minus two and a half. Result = -0.866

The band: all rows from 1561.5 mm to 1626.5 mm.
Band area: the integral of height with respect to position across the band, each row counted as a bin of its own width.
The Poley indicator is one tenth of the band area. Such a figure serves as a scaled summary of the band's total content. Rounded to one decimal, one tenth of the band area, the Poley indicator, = 14.2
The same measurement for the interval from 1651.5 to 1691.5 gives 8.8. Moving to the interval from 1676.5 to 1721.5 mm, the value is 10.1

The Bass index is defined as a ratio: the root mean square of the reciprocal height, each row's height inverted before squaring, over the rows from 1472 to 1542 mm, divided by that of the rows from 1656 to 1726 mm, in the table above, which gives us 0.94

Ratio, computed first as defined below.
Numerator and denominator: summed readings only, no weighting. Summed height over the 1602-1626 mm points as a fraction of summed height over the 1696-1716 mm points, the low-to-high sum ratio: 1.21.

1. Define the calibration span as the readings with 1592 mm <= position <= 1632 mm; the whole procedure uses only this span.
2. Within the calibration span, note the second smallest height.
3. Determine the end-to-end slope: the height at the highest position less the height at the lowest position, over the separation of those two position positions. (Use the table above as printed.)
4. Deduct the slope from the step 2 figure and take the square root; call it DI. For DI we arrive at 1.47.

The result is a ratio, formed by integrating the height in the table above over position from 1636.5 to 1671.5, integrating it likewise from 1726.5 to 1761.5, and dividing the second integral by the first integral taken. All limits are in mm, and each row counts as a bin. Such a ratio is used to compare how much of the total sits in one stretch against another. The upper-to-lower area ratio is 1.03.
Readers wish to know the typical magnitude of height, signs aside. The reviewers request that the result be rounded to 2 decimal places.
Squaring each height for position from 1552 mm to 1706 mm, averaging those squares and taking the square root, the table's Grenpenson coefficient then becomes 2.20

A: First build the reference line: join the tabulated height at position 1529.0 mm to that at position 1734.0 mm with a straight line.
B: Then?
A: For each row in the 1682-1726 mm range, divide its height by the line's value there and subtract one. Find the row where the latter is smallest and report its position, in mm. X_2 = 1724.0 mm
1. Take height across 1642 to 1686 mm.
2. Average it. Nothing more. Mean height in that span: 2.18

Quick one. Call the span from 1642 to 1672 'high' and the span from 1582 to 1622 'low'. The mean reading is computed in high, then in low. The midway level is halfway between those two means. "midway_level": 2.17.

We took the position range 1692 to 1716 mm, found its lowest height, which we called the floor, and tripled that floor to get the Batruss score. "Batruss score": 6.59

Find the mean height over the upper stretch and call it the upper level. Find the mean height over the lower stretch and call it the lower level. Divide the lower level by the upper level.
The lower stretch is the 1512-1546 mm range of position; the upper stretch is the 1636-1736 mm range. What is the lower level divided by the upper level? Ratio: 1.07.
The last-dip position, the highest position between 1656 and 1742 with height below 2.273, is 1739.0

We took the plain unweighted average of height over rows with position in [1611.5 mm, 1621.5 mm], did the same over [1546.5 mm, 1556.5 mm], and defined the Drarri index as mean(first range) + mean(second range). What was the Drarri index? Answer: 4.49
